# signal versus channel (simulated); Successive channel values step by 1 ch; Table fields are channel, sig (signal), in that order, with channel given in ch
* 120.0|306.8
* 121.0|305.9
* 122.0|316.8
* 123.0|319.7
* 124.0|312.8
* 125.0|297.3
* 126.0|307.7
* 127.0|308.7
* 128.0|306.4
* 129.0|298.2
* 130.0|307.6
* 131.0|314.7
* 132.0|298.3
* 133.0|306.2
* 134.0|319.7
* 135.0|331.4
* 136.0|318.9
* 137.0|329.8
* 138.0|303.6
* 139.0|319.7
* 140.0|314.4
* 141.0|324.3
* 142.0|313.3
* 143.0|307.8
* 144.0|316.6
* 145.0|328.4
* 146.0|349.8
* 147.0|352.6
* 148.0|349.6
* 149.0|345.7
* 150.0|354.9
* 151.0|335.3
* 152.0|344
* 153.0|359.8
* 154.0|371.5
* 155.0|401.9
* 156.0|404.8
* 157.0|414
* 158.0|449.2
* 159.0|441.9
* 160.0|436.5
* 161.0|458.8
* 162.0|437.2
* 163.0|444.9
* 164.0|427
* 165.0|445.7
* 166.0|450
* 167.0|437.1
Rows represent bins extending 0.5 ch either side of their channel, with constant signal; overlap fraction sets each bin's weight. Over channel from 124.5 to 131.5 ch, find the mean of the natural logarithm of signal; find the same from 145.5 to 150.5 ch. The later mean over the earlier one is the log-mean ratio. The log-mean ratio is 1.024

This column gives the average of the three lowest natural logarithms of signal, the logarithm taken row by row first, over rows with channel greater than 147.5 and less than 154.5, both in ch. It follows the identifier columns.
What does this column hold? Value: 5.83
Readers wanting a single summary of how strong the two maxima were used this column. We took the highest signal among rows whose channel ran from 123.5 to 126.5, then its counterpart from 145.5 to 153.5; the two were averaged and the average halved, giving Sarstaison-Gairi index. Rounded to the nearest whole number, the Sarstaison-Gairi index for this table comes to 168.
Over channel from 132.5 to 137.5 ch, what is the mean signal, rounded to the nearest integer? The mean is 321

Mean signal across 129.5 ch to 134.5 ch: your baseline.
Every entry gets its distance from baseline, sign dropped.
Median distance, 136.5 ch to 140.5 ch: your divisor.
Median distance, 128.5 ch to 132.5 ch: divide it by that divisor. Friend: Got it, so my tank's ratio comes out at 1.0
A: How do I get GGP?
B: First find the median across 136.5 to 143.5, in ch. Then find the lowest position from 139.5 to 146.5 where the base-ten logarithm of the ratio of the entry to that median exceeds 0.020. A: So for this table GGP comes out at 146.0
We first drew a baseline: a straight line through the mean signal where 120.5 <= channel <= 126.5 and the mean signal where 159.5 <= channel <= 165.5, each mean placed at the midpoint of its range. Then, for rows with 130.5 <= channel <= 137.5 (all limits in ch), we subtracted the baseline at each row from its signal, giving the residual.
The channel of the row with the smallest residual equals 132.0 ch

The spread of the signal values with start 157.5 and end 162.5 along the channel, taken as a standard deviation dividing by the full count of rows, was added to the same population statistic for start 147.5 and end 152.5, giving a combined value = 15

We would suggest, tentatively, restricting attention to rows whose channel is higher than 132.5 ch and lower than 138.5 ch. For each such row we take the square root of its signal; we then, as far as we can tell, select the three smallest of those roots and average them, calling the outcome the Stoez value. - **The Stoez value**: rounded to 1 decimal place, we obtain 17.6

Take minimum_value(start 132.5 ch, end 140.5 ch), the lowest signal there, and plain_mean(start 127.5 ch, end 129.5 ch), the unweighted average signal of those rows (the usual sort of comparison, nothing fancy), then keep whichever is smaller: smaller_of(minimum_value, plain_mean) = 302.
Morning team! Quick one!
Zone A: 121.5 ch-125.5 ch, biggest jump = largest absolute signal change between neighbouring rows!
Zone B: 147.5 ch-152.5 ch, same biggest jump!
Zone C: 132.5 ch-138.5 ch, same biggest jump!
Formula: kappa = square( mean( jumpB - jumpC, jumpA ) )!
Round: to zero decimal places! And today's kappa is 20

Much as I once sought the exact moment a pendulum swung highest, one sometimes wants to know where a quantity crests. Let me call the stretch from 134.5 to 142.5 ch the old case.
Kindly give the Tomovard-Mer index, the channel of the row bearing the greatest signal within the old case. 135.0 ch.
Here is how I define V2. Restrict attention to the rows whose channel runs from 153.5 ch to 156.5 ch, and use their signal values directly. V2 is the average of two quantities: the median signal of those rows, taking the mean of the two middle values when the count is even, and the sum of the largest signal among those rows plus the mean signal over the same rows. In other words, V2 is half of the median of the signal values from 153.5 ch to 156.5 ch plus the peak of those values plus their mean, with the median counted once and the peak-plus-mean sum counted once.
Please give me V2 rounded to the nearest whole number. 600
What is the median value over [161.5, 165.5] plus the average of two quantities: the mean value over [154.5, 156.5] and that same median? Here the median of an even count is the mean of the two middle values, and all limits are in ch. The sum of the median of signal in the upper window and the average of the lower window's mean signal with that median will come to 863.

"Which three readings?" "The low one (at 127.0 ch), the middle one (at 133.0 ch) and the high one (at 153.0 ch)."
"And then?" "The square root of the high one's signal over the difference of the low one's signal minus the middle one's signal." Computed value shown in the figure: 12.0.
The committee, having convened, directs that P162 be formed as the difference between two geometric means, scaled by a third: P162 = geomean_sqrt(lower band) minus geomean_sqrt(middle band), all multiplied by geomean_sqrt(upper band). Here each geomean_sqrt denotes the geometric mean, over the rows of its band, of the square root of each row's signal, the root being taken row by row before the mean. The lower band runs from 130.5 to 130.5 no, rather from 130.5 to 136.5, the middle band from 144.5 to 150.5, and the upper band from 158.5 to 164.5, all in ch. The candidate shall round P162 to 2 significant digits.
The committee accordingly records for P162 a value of -18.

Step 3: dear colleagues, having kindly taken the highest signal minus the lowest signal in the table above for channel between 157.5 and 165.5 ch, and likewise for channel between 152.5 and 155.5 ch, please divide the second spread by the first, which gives 1.3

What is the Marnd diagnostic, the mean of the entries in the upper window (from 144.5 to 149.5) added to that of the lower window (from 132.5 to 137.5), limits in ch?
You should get 666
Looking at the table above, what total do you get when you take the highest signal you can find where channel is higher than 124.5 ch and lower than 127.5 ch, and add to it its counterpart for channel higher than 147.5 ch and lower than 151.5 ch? 664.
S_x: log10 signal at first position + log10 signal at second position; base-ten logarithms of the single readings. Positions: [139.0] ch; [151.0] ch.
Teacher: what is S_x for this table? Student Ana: 5.03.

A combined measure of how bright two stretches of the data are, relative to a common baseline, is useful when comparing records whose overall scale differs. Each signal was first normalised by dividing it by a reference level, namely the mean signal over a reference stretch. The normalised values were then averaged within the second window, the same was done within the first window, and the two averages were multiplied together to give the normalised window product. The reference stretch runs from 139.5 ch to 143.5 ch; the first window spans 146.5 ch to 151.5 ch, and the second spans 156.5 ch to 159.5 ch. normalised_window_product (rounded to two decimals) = 1.52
